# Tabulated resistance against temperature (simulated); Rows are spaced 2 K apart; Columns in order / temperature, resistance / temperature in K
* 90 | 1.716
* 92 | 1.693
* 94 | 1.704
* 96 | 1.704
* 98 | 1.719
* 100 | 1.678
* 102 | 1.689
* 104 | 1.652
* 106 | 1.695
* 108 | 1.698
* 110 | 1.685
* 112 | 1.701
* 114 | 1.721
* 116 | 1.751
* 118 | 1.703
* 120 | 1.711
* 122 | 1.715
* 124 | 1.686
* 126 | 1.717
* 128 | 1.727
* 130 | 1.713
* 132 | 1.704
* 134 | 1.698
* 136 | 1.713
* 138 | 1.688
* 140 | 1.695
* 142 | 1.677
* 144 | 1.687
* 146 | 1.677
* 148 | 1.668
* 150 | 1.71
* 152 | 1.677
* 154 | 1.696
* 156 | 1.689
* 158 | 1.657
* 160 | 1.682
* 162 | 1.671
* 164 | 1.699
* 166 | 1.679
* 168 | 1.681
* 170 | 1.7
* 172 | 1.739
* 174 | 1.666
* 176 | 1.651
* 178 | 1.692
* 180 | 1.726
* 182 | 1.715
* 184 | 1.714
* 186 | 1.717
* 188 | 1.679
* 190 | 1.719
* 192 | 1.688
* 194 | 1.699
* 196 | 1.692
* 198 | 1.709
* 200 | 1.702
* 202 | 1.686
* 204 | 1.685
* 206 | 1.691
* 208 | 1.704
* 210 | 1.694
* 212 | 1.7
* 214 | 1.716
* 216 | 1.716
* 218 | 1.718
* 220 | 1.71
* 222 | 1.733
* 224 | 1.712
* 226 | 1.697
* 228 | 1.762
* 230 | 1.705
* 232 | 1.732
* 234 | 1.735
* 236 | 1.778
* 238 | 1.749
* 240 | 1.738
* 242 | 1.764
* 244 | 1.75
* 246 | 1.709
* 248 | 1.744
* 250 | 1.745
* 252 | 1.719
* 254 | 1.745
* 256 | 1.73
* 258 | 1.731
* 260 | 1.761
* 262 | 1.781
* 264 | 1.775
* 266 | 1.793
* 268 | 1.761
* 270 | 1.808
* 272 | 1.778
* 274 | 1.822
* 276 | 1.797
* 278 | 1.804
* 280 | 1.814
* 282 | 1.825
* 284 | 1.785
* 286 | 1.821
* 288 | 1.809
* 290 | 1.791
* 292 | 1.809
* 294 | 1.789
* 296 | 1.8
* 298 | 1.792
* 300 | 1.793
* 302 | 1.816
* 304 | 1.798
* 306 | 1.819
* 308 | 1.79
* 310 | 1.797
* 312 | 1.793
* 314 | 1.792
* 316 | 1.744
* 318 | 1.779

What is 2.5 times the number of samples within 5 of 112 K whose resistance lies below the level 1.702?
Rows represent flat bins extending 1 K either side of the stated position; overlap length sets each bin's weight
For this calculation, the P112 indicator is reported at 7.5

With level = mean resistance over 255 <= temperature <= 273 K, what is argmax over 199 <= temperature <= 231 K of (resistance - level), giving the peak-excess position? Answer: 228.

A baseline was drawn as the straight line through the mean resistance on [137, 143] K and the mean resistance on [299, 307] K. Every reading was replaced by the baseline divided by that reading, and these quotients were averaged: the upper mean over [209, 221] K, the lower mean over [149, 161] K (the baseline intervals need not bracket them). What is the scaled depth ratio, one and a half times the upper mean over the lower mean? 1.52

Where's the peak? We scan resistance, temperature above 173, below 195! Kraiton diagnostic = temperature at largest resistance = 180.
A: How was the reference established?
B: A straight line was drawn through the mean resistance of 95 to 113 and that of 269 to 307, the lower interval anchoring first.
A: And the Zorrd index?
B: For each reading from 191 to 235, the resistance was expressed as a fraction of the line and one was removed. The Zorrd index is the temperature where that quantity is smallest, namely 226 K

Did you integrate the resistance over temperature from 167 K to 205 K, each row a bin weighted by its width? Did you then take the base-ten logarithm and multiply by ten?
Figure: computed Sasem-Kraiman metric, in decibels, 18.1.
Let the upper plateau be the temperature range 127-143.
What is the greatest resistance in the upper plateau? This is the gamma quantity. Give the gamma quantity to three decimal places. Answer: 1.727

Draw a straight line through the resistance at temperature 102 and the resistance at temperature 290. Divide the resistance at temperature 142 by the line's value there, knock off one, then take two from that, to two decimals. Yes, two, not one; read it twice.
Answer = -2.02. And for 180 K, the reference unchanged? -2.00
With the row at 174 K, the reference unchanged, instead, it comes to -2.04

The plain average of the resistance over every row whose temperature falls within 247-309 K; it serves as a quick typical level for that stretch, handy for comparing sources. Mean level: 1.79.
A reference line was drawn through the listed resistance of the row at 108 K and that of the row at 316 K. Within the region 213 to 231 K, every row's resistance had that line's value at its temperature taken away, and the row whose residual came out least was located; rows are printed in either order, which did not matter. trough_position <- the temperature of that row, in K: 226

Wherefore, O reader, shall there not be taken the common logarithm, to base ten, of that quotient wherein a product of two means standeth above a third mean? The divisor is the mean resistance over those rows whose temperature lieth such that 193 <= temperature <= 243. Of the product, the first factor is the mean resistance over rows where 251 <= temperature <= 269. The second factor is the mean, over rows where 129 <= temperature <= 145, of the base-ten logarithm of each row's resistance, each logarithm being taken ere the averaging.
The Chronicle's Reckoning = -0.629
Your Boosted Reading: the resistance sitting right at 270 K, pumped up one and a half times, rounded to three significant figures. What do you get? 2.71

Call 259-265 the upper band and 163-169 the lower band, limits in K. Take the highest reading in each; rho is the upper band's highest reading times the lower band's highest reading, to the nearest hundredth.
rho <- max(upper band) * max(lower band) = 3.03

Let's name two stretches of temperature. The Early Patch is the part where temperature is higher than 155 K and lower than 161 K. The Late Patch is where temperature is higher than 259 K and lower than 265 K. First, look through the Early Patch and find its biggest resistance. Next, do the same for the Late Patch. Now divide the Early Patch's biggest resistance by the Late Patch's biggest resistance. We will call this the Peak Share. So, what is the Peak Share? 0.95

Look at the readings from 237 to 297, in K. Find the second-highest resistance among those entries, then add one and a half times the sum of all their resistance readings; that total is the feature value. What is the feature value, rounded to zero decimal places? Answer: 82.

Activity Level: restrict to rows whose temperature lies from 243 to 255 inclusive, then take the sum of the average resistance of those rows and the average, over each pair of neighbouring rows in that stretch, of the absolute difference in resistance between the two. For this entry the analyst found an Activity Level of 1.761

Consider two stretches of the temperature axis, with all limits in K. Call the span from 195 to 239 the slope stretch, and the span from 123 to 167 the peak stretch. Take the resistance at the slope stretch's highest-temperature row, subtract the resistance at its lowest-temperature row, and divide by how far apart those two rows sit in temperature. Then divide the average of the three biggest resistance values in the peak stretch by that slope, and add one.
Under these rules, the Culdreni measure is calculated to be 1268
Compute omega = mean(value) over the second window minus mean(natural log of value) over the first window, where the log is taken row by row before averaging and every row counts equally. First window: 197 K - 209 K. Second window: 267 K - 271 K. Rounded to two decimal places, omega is 1.26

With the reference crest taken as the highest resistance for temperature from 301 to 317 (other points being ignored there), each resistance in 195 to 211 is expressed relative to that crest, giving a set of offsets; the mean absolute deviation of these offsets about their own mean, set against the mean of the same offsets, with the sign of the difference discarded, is 0.13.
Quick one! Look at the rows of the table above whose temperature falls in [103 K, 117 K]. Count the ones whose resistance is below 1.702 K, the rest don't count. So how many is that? 5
